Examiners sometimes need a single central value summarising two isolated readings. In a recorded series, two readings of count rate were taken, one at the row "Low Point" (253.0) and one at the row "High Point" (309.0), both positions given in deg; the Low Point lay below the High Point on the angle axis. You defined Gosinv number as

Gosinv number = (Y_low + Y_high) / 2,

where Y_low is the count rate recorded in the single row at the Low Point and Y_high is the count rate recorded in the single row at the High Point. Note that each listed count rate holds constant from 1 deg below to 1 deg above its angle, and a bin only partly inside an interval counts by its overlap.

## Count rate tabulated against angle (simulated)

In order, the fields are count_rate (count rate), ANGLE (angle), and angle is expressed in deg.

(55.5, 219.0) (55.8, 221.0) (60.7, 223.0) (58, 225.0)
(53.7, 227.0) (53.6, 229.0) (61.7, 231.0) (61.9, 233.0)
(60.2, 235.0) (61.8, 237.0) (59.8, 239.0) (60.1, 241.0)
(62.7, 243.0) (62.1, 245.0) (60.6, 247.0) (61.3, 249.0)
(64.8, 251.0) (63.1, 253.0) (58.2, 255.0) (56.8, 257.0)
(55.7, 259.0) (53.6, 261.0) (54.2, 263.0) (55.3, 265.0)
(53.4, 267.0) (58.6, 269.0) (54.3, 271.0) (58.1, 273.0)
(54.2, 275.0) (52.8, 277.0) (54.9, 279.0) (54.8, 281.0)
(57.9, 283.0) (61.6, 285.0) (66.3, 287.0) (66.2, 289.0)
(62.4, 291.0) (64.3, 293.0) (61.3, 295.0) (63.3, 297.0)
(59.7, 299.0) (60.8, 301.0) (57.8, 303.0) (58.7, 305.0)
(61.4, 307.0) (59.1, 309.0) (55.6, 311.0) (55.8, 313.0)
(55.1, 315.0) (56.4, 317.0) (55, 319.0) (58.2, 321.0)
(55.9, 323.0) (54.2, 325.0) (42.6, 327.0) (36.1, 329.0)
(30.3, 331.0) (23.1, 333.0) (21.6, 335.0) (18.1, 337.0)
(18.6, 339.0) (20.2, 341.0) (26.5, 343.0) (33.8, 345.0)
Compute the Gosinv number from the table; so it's 61.1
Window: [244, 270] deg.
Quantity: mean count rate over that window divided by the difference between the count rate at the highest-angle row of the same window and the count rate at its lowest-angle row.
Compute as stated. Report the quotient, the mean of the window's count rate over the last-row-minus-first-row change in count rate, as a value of -17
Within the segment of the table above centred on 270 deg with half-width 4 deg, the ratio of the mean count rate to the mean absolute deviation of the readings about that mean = 25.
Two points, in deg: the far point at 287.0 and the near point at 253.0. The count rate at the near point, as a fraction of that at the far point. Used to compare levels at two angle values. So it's 0.95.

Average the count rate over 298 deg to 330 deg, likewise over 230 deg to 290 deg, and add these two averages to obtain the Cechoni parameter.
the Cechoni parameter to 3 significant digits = 114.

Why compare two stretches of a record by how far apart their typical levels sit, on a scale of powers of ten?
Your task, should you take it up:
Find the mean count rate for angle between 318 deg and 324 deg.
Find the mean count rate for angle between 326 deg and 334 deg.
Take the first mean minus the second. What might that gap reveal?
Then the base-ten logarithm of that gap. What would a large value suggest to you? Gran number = 1.4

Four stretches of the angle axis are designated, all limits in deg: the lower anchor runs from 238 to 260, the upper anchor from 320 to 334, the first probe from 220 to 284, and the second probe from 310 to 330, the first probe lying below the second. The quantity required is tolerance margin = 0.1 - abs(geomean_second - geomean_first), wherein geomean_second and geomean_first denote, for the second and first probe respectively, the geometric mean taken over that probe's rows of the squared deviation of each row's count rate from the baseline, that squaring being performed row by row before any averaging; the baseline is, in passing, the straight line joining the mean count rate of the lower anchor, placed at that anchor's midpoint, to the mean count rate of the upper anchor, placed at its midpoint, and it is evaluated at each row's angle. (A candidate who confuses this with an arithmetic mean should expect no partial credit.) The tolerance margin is -46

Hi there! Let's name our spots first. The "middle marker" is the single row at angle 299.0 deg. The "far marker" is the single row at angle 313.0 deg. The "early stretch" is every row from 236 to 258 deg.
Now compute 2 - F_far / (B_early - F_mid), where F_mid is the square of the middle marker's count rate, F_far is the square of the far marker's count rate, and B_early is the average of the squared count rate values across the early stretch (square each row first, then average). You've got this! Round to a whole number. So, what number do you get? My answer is -17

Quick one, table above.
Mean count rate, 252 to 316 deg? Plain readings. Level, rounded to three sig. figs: 58.3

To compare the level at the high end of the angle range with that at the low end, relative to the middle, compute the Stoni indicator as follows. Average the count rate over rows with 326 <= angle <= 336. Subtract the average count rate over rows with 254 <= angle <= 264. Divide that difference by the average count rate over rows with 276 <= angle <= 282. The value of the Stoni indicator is -0.5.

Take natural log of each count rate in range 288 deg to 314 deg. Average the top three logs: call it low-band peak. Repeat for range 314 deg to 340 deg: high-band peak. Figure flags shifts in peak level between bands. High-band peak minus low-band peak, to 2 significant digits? -0.13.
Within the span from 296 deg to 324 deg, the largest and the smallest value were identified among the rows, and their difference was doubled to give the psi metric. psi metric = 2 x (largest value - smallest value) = 17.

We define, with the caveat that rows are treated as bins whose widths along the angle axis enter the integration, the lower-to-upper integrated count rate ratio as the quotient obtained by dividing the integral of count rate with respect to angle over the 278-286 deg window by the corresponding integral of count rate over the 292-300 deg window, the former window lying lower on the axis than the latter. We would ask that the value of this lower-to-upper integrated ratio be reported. 0.92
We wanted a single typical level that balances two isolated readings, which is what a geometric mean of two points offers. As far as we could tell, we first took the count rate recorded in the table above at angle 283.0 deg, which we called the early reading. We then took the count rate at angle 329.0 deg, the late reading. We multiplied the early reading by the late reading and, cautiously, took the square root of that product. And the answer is 45.7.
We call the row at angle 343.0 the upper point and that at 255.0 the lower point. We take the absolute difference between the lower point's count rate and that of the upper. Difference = 32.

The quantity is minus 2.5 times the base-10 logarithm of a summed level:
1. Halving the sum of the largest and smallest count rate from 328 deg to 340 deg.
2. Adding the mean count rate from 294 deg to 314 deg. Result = -4.84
